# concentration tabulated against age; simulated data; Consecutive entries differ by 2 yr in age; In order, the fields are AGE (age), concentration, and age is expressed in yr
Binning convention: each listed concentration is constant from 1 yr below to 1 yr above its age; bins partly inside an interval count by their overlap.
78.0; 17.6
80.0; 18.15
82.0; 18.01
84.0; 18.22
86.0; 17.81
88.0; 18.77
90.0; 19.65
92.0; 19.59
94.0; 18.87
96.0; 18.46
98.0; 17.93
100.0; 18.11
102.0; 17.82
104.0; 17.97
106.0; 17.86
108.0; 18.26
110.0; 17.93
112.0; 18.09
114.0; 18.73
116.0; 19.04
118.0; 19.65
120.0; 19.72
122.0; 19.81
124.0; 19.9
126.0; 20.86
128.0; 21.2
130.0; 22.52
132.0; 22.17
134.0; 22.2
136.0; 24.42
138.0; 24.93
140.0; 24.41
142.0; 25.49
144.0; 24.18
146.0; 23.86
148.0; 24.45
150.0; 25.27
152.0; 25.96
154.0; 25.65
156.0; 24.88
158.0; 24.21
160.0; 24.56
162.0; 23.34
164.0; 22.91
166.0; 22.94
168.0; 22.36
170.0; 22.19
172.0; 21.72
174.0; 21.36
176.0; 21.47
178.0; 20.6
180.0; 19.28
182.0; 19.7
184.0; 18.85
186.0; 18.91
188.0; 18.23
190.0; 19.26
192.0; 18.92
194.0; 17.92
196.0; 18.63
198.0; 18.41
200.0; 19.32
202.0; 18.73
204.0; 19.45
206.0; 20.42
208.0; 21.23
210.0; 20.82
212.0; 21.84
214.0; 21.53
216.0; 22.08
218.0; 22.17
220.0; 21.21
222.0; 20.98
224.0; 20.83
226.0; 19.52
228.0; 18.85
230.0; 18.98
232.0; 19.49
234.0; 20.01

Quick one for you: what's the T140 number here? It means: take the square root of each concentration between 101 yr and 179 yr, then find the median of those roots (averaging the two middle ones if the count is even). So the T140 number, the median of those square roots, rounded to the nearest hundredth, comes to 4.71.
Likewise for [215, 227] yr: 4.59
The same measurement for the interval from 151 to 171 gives 4.88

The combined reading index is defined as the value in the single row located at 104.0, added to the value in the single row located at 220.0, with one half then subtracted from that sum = 39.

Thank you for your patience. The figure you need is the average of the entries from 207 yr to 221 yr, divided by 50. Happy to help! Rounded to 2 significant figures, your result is 0.43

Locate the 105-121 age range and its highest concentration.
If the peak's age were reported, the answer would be 120.0 yr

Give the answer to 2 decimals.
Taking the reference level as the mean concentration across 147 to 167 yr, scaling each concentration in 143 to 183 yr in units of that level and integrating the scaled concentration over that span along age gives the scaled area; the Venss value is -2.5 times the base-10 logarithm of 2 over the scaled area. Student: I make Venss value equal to 3.19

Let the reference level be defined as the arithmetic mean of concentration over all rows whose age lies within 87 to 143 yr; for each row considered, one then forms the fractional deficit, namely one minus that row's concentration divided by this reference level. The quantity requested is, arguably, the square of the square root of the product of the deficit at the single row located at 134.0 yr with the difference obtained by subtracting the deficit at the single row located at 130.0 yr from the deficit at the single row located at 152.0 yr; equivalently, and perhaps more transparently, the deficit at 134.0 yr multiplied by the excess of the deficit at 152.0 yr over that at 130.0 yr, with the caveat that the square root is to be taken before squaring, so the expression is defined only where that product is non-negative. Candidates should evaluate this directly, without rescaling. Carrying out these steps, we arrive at 0.017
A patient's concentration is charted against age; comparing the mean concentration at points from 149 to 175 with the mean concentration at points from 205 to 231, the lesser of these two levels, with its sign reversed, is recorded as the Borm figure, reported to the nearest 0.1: -20.8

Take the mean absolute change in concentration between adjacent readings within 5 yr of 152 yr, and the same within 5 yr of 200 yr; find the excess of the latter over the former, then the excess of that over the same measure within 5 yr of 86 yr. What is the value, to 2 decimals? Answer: -0.65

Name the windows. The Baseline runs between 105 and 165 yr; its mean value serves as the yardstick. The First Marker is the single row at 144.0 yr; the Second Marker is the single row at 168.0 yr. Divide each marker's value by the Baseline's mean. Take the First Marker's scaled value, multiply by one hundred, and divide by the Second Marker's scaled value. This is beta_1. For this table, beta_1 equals 108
